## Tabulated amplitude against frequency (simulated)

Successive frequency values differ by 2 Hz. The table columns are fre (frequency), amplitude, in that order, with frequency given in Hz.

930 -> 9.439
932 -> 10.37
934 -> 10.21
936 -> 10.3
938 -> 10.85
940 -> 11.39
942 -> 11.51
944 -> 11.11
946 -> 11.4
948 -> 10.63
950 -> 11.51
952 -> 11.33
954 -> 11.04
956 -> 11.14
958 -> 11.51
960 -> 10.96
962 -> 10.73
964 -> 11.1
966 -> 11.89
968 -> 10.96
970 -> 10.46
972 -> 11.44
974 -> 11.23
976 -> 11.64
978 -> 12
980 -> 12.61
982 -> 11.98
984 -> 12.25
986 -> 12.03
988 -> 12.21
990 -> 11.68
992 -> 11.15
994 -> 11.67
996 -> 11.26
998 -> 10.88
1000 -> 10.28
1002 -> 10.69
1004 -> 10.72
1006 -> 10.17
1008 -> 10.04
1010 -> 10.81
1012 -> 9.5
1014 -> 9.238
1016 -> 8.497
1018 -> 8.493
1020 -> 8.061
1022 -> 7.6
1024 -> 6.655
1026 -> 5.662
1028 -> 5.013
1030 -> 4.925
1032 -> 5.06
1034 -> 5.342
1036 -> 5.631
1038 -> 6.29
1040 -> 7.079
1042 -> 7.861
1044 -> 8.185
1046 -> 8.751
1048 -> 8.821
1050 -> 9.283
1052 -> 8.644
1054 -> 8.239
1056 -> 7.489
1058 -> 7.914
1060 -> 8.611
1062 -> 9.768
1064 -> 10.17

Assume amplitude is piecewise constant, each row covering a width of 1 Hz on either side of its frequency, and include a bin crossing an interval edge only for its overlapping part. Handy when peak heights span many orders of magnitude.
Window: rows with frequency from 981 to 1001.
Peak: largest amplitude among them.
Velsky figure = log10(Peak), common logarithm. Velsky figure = 1.09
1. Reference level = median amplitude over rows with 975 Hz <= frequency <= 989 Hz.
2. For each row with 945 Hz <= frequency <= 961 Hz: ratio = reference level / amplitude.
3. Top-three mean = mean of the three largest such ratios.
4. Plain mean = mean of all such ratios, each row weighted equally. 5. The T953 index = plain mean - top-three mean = -0.031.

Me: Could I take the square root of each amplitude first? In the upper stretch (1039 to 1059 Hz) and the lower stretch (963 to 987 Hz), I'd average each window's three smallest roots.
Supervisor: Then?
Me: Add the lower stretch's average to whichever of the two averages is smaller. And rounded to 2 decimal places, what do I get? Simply 6.03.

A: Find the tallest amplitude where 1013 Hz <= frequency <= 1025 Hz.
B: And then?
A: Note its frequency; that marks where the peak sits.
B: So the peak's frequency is 1014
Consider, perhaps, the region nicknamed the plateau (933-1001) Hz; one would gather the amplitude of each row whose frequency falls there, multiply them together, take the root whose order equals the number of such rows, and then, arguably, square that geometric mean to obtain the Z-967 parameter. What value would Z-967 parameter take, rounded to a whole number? 127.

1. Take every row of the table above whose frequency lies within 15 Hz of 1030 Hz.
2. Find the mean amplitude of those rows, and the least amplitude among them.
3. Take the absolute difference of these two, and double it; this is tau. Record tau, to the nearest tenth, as 3.5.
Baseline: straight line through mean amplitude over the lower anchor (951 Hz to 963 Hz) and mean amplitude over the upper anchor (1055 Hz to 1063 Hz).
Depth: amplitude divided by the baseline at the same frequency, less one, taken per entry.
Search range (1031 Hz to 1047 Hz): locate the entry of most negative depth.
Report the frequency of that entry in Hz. 1032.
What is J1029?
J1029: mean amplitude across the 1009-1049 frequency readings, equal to 7.4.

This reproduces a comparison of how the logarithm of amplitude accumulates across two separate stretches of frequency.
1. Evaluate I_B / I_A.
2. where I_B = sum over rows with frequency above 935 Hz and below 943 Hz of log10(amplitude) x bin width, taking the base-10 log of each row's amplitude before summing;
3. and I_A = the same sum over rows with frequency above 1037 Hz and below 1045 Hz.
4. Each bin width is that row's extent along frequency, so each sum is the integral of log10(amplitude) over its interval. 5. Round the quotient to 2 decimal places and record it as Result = 1.21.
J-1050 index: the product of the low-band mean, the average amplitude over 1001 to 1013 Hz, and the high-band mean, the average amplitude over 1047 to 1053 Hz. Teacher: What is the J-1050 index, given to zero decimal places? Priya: 92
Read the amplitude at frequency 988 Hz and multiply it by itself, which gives 149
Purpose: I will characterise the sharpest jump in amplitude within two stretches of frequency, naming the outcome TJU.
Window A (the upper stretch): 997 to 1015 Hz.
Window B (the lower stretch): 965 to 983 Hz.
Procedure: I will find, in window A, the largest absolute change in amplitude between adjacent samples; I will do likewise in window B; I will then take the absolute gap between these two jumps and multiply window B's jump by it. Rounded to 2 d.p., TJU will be 0.32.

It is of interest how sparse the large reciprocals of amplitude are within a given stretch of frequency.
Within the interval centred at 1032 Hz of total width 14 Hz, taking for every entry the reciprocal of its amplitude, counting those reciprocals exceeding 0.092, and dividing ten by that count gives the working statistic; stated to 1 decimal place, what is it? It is 1.4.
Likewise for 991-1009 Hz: 2.0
